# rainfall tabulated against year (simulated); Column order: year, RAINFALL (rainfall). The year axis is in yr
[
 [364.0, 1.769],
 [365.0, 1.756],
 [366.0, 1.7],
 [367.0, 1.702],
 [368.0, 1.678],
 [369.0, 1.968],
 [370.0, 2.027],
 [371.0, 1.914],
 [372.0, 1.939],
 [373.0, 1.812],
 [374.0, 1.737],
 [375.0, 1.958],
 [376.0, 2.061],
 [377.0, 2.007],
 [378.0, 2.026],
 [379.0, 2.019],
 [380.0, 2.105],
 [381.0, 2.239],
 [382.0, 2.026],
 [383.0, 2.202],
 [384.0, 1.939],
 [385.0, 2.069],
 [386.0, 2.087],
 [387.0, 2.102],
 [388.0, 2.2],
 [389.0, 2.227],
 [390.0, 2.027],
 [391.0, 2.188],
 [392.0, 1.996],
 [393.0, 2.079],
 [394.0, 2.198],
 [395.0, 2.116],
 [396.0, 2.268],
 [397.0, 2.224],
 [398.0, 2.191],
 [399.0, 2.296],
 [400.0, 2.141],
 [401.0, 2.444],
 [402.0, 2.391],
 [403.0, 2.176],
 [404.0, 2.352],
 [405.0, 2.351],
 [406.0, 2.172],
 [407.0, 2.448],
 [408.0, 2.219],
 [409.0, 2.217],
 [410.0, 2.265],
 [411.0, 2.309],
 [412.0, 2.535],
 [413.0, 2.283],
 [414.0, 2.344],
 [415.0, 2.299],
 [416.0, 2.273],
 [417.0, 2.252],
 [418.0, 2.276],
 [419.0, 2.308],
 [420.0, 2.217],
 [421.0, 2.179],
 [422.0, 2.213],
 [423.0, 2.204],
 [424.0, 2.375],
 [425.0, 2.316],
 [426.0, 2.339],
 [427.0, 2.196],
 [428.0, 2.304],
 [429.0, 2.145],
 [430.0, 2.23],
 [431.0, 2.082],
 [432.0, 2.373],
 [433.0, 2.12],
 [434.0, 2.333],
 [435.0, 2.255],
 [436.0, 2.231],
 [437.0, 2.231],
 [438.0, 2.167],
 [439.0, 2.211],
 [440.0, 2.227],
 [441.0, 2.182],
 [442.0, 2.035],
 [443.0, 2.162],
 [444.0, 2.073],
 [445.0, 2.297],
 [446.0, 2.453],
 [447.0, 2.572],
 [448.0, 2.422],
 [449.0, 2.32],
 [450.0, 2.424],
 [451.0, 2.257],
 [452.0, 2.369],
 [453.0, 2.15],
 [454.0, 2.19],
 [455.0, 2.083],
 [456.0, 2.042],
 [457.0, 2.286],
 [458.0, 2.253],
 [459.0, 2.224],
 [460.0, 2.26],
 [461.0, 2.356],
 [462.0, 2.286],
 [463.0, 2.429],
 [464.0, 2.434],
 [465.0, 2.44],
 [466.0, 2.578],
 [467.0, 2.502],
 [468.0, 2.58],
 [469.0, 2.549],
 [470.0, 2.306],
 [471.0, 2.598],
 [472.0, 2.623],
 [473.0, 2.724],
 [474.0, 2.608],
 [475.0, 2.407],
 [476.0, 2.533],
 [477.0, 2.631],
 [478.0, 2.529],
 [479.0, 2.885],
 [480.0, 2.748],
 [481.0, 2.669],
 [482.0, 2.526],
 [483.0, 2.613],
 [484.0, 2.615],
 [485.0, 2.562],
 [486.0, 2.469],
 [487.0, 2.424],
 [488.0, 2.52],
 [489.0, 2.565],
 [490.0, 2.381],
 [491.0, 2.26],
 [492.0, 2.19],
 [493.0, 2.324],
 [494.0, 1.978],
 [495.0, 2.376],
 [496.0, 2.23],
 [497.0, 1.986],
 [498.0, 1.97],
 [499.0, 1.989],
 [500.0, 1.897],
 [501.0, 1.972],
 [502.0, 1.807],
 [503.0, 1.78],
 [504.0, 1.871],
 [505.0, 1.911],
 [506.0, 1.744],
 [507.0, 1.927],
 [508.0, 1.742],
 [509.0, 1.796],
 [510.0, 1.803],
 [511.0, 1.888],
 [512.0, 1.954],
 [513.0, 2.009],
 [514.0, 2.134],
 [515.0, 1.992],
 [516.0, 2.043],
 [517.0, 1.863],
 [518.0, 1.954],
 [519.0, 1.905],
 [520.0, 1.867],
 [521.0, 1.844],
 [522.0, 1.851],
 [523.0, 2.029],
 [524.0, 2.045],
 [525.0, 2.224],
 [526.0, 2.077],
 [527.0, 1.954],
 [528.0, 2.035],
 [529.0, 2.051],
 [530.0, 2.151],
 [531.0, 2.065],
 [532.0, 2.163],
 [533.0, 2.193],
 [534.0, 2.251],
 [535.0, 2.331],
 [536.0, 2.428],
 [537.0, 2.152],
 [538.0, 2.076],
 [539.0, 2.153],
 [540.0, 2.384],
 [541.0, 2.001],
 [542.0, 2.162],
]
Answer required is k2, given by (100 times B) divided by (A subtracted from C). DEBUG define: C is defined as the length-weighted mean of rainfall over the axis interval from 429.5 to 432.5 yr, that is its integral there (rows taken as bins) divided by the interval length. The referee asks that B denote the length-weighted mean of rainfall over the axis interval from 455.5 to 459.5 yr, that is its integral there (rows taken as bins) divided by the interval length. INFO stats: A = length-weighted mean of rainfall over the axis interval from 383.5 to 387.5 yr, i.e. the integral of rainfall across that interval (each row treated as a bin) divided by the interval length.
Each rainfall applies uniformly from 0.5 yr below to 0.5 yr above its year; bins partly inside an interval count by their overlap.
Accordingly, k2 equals 1229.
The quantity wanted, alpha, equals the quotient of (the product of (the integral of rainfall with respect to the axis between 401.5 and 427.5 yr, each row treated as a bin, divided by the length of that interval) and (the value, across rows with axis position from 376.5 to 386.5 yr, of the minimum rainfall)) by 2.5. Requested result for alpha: 1.8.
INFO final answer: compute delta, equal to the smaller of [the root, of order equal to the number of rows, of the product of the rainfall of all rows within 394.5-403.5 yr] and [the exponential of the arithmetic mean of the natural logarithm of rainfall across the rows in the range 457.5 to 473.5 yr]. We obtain 2.25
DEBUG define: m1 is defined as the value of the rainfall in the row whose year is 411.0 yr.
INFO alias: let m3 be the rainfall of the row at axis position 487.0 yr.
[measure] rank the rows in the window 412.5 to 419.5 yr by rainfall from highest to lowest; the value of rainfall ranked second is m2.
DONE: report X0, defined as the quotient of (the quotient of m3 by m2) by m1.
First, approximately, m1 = 2.309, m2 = 2.308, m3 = 2.424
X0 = 0.45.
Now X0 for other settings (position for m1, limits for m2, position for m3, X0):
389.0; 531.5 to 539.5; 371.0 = 0.37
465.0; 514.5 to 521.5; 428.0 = 0.47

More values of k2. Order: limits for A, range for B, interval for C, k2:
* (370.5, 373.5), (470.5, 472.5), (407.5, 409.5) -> 792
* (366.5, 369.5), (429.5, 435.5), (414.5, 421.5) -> 470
